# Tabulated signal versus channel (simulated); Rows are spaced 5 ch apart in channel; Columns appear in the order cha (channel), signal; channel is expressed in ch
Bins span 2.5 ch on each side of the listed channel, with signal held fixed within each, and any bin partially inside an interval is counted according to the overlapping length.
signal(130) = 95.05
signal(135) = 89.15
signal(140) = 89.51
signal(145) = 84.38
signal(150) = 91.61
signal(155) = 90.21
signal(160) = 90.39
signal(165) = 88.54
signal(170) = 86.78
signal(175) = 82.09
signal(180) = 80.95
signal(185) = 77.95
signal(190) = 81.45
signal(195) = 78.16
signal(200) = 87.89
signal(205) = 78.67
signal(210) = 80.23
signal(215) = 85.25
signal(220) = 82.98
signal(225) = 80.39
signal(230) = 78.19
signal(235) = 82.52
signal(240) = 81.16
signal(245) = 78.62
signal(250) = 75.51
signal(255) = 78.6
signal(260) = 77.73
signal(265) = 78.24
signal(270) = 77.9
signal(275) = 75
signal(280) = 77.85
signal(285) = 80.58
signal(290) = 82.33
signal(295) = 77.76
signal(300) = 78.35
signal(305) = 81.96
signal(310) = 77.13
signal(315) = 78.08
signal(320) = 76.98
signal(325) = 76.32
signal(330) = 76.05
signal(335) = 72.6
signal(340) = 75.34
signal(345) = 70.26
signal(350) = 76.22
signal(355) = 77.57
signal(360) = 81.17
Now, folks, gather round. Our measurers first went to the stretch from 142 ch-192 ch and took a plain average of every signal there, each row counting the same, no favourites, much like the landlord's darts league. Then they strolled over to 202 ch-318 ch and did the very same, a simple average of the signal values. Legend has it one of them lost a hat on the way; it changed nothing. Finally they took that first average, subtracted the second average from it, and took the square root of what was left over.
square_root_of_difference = 2.5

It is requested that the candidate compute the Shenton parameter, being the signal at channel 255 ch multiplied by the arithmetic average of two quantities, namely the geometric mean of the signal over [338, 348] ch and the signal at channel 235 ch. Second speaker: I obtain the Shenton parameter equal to 6102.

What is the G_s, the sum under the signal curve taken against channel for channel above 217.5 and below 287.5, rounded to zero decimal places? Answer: 5526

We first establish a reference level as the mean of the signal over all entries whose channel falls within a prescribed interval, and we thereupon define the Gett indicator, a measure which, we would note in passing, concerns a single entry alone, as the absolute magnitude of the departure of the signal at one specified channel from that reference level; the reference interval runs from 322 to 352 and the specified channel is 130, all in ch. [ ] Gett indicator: 21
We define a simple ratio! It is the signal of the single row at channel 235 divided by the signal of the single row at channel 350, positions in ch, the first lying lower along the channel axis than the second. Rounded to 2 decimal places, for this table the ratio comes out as 1.08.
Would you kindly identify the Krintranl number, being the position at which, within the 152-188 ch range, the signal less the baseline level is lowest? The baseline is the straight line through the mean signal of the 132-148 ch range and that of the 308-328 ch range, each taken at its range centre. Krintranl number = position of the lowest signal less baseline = 185 ch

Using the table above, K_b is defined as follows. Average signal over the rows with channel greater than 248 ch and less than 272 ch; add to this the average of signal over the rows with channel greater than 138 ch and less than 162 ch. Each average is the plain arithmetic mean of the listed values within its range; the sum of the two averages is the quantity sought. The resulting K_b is 167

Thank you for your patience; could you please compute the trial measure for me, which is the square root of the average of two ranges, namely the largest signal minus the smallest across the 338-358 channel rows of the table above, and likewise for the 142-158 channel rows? 2.7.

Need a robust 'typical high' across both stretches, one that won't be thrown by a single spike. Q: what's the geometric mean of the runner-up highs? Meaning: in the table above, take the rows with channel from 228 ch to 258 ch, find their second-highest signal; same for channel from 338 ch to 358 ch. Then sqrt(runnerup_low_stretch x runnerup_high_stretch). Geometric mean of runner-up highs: 78.7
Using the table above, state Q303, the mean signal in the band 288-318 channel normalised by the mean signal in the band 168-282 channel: 0.99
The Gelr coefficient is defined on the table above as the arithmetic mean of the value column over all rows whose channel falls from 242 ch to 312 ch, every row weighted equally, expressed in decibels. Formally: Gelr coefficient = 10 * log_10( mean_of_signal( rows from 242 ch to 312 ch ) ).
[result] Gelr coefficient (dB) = 18.9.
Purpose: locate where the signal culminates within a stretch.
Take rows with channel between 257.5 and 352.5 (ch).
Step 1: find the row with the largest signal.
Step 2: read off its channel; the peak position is 290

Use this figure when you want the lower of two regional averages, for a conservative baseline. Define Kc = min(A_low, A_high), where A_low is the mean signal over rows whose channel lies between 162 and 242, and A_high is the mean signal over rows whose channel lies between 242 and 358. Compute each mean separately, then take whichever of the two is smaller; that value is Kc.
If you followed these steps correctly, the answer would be 77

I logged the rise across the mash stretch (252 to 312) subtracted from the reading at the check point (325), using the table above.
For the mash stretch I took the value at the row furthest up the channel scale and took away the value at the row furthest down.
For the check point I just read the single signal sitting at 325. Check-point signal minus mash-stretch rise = 77.8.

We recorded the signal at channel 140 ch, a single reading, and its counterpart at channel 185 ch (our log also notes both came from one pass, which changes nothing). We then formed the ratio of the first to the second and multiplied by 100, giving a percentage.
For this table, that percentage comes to 115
